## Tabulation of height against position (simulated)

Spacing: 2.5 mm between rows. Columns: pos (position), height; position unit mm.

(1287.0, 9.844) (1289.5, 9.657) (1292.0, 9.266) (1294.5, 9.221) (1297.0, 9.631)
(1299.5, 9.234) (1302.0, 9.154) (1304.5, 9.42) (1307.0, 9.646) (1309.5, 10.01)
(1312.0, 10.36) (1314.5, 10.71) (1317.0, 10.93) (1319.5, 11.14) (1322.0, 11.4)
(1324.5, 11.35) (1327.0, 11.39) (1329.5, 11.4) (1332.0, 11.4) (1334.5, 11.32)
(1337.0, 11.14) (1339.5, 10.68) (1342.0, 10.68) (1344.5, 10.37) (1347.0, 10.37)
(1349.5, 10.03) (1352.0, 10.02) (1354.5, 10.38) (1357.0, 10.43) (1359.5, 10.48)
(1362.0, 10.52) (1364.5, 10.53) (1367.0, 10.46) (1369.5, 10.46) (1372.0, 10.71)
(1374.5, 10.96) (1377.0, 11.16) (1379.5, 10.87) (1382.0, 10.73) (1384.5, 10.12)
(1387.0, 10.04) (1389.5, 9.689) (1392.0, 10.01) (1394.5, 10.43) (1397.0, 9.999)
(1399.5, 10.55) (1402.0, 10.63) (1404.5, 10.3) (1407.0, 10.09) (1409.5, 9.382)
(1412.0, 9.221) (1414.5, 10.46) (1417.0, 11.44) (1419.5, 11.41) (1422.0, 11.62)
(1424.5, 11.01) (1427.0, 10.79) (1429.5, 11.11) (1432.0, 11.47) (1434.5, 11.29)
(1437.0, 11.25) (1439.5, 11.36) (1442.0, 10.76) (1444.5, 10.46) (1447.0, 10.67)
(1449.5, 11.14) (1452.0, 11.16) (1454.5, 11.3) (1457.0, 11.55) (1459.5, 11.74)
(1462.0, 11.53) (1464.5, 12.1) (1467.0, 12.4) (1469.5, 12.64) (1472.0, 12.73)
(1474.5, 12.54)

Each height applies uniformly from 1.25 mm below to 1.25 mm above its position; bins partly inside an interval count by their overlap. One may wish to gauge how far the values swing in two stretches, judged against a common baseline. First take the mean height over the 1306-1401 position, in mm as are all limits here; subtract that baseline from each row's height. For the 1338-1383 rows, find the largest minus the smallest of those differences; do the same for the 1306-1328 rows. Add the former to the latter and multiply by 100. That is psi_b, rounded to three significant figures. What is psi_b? 289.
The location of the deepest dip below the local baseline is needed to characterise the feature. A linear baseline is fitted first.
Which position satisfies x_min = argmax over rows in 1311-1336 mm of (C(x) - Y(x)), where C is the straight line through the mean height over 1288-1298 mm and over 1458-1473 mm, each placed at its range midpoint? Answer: 1312.0 mm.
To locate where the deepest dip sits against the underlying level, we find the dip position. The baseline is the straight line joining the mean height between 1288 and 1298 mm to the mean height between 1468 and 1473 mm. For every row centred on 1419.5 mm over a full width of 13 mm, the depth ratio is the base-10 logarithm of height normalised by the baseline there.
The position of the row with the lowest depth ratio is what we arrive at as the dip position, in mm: 1414.5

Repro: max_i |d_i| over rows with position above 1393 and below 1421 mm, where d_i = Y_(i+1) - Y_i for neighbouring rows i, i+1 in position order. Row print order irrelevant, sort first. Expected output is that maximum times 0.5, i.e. 0.62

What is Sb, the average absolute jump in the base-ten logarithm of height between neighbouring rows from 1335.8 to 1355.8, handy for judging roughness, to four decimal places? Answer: 0.0088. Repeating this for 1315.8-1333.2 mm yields 0.0037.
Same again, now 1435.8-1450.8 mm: 0.0135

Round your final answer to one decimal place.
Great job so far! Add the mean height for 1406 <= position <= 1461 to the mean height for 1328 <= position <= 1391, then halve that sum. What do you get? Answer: 10.8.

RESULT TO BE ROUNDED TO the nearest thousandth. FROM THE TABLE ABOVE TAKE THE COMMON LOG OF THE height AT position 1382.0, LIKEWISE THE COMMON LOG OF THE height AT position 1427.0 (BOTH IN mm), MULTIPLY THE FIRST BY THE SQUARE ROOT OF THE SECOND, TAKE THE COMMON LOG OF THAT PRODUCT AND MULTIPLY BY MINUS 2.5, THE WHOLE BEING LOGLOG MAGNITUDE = -0.050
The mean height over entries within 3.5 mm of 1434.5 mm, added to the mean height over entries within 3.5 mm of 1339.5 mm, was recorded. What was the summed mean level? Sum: 22.2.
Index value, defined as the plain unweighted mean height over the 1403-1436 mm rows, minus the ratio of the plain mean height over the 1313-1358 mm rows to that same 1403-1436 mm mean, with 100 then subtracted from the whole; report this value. -90.3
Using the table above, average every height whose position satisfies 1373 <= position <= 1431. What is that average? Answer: 10.5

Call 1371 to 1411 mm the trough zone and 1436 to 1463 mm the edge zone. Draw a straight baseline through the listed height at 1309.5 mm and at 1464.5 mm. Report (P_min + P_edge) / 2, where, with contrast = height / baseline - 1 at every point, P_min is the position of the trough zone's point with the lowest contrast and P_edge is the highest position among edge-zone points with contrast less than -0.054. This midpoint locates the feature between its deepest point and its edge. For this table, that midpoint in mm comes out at 1432.0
